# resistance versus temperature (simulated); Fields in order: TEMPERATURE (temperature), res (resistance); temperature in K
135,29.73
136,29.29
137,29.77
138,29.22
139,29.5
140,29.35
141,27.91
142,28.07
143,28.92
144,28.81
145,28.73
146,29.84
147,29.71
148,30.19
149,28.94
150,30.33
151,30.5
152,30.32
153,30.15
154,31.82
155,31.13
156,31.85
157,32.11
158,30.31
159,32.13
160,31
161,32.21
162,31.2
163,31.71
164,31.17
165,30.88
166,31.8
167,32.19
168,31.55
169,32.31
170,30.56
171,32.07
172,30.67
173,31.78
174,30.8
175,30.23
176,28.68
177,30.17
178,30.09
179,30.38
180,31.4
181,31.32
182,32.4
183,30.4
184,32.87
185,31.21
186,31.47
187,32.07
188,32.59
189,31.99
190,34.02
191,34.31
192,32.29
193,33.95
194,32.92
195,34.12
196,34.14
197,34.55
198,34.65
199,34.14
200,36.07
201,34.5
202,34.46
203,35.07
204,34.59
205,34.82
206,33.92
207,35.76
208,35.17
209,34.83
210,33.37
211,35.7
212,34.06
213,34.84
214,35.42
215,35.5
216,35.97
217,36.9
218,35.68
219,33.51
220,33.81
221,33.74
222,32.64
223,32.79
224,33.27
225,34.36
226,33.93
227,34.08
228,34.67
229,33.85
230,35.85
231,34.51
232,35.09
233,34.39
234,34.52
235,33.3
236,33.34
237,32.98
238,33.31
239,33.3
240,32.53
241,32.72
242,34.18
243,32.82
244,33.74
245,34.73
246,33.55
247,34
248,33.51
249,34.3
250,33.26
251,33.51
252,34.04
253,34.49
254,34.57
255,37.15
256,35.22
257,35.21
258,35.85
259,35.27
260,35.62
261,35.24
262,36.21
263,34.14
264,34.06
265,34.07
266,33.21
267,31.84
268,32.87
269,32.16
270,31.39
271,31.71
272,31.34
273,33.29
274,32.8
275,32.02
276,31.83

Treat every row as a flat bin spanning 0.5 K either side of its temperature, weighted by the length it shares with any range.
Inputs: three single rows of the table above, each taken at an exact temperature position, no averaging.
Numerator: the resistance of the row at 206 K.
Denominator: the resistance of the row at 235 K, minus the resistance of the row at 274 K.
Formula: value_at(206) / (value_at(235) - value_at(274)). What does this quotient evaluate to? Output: 68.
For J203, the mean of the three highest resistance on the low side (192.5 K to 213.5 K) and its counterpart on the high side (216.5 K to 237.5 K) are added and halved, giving 36.0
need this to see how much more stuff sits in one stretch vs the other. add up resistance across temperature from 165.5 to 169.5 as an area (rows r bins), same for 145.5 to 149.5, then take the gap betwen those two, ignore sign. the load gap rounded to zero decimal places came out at 9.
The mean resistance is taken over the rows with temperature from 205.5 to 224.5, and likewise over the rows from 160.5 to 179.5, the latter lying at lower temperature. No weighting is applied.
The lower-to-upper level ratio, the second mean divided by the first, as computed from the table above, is 0.899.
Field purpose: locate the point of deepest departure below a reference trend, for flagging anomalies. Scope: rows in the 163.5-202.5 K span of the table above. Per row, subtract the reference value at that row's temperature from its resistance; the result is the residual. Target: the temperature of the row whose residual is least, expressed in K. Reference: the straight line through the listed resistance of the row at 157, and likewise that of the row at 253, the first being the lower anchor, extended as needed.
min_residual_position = 176 K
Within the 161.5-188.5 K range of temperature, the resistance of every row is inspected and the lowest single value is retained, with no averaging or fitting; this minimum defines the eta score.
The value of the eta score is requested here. 28.68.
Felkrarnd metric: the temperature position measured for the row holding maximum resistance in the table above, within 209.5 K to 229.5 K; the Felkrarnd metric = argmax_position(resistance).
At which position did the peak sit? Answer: 217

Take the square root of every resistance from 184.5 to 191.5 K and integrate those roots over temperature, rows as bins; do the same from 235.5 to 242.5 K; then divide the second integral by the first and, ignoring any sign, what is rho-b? 1.01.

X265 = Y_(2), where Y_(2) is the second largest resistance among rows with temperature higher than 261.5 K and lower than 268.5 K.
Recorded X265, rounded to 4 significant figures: 34.14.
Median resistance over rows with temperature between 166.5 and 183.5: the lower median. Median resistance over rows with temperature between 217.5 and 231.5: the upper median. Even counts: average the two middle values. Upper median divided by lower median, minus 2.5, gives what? -1.40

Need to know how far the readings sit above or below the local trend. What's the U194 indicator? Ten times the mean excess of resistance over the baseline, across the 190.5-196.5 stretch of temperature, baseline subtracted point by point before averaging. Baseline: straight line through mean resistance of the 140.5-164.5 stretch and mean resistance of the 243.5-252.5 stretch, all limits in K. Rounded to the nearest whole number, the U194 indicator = 18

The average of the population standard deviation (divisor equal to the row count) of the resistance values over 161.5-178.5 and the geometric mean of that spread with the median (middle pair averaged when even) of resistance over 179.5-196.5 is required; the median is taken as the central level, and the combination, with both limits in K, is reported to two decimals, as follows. 3.18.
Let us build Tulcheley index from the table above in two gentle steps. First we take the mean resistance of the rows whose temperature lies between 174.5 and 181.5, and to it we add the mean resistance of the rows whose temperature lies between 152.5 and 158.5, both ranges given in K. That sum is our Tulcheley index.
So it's 61.6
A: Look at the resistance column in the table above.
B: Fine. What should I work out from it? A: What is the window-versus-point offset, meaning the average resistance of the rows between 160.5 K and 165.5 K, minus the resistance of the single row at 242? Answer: -3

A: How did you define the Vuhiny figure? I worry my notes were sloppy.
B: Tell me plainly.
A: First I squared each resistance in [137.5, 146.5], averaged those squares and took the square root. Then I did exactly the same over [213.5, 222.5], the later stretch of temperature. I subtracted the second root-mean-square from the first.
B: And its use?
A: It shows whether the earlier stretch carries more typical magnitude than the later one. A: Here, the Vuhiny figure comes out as -6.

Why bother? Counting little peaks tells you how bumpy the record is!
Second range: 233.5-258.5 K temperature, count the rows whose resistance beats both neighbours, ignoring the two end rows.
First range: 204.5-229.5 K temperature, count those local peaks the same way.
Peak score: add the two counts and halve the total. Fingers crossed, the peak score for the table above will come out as 6.50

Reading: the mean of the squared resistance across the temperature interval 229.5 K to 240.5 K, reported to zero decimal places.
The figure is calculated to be 1152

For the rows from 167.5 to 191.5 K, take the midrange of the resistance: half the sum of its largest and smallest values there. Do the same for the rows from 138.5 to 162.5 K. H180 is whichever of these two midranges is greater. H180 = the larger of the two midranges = 31.5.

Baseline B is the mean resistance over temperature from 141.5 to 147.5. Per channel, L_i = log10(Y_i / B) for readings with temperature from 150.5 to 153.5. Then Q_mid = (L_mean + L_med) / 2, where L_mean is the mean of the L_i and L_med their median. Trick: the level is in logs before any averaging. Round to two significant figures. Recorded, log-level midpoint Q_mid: 0.019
